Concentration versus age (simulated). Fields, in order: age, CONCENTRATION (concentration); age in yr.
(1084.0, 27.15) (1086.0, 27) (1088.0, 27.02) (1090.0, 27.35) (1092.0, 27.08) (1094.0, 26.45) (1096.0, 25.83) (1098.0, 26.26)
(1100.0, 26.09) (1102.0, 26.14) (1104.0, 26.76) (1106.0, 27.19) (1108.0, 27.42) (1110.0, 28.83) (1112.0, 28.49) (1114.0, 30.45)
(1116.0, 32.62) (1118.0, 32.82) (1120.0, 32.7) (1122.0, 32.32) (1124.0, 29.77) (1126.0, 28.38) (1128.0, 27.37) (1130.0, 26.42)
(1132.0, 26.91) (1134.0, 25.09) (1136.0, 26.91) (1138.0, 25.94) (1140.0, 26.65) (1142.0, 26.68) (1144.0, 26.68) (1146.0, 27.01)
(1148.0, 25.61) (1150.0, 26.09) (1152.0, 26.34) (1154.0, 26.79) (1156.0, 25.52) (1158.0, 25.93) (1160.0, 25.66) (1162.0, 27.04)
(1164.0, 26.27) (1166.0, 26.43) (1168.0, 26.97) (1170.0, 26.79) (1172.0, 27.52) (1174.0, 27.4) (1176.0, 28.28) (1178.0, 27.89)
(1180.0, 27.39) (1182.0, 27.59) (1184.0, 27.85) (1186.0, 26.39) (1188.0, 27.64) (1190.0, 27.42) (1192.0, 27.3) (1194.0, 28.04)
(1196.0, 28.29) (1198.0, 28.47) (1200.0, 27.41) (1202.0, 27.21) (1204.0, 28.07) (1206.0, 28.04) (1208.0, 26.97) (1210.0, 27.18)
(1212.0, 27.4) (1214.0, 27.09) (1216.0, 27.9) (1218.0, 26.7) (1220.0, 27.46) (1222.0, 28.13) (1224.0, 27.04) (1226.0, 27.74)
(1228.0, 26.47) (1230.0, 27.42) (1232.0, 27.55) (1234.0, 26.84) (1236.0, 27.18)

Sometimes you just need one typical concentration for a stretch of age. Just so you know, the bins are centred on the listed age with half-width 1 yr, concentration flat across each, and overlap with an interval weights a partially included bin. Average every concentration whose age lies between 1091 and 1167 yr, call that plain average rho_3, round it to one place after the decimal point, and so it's 27.4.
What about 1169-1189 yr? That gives 27.5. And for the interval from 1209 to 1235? 27.3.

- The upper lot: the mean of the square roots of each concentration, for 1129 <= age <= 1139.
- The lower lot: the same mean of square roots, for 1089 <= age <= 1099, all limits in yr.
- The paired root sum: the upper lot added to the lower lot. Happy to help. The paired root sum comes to 10.3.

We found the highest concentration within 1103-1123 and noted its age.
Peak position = 1118.0 yr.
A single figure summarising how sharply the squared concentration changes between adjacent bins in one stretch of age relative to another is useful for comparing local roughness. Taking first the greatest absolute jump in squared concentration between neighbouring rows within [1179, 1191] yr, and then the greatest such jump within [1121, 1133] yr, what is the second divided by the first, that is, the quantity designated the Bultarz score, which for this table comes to 2.0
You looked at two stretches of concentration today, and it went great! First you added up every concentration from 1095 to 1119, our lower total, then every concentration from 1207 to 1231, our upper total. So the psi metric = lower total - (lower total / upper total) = 338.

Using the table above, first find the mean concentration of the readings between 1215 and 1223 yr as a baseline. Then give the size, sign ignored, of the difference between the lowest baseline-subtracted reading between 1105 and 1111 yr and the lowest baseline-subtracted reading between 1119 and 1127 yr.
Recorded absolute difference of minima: 1.19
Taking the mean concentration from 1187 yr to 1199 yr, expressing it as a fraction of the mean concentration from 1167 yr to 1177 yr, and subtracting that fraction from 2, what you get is 0.98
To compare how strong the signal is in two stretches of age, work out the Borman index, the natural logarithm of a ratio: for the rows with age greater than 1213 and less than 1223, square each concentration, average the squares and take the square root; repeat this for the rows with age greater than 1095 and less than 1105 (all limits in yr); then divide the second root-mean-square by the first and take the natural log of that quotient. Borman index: -0.05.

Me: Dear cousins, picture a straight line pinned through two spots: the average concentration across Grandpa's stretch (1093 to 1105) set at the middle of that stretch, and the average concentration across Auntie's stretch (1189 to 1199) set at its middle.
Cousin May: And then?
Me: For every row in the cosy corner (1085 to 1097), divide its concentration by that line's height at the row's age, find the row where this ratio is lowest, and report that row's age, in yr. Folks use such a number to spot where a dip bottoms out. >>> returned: 1096.0 yr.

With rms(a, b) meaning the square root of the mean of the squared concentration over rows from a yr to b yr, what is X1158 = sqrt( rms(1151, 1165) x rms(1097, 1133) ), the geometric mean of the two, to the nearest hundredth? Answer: 27.49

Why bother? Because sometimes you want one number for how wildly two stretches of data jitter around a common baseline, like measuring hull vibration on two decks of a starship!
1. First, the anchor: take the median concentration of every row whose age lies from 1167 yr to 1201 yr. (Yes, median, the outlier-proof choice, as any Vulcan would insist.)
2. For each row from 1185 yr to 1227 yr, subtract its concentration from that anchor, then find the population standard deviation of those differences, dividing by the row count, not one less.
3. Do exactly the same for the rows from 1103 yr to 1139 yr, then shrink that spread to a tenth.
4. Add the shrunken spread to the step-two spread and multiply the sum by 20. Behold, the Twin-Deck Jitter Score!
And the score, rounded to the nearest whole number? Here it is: 15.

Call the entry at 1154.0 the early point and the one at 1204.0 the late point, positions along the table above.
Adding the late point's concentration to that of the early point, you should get 54.9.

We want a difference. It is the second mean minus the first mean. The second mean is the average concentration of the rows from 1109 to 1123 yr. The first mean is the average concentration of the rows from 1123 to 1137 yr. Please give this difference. 3.9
